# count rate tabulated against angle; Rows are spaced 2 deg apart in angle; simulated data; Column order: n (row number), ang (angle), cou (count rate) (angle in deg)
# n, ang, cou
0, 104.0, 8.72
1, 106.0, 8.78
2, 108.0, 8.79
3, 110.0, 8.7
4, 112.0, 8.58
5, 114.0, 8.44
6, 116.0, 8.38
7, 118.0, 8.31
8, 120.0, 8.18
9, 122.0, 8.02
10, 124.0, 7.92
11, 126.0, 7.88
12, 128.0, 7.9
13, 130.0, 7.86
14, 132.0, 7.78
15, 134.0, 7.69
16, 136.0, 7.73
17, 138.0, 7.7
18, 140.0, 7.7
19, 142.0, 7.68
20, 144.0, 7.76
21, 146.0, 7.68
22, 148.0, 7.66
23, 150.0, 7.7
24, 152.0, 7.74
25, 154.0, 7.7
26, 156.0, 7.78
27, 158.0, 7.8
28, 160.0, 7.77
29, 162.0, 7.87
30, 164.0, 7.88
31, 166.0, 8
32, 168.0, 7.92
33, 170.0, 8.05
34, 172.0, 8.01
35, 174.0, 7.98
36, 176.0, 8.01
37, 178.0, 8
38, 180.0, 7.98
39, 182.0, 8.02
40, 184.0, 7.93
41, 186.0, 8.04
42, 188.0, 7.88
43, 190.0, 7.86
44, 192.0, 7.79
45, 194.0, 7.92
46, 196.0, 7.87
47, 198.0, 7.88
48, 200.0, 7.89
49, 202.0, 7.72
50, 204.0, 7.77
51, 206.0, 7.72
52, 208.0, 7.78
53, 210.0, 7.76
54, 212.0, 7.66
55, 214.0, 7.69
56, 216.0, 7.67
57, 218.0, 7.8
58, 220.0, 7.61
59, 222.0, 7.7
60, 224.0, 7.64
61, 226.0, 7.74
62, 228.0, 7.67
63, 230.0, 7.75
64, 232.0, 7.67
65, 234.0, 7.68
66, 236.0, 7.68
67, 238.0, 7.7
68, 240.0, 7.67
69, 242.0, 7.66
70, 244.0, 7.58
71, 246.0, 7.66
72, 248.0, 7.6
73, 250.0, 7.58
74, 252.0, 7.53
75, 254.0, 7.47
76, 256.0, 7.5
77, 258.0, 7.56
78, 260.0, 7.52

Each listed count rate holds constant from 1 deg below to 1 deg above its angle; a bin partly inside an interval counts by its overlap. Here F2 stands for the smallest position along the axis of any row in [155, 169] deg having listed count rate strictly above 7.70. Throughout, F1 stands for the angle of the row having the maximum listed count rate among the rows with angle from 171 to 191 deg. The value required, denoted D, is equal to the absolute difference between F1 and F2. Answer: 30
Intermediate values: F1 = 186.0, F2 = 156.0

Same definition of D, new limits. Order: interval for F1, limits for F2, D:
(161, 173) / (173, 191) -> 4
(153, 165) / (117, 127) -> 46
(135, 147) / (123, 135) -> 20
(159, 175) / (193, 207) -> 24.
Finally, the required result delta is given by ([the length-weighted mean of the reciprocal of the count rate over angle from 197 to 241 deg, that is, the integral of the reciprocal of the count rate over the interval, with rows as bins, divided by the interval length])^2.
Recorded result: 0.0168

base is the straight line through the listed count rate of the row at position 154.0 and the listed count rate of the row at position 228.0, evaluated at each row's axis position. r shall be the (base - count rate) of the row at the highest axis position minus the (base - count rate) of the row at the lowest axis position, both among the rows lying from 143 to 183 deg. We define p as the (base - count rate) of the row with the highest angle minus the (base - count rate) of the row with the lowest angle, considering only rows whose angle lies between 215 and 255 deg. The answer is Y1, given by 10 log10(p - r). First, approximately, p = 0.18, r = -0.28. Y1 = -3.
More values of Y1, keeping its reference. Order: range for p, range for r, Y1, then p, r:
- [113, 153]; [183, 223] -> -3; 0.68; 0.21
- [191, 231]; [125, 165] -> -14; 0.02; -0.02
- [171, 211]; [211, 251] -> -8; 0.23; 0.06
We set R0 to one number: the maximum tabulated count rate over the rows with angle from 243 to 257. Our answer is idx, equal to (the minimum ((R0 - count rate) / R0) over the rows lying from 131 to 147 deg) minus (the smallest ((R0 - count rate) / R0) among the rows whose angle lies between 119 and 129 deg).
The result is 0.052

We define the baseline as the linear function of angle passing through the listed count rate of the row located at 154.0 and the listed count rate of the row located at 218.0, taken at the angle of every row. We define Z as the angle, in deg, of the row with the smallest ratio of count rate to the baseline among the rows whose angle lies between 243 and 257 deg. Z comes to 254.0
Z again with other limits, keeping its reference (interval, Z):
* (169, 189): 188.0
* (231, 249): 244.0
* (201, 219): 212.0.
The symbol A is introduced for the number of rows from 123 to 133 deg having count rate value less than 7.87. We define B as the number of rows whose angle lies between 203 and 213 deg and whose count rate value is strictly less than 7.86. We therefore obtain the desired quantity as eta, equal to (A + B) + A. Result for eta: 9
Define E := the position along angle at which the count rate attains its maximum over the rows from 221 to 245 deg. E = 230.0 deg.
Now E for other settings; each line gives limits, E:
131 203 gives 170.0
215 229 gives 218.0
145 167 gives 166.0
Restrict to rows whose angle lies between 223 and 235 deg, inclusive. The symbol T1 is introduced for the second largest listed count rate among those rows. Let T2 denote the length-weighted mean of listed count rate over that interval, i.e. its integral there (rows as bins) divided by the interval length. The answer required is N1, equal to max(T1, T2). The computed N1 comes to 7.74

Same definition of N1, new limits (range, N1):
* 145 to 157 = 7.74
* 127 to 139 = 7.86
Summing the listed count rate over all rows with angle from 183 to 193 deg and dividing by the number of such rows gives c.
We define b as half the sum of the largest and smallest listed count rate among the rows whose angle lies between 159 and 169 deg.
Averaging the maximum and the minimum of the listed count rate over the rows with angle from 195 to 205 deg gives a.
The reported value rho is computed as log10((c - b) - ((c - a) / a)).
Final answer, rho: -2.5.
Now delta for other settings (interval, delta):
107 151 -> 0.0157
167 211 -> 0.0160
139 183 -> 0.0162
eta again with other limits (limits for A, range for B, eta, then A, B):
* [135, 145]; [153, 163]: 14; 5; 4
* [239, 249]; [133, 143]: 15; 5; 5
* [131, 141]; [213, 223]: 15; 5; 5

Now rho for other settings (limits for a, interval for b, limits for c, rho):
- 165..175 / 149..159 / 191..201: -0.9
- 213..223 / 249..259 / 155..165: -0.6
